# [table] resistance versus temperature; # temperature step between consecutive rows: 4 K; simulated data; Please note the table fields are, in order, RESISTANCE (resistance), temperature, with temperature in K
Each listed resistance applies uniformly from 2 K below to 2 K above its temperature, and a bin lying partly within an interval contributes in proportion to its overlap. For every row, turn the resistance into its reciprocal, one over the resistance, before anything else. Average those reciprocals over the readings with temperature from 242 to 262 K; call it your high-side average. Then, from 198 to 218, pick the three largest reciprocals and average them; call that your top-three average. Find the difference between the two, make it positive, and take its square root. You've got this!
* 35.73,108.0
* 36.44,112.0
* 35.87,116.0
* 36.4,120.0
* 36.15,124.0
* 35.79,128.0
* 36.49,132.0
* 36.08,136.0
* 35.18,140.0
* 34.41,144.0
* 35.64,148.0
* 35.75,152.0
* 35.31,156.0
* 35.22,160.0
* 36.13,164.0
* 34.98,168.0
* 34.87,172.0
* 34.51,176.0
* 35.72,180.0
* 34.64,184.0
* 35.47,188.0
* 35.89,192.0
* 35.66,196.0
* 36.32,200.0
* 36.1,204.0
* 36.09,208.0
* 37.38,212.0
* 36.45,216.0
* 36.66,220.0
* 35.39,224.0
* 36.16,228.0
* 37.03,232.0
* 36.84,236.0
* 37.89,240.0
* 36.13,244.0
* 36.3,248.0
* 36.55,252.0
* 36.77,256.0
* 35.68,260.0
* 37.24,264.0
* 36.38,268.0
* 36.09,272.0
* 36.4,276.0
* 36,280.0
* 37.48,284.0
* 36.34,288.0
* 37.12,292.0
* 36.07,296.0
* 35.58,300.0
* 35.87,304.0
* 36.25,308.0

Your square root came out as 0.0093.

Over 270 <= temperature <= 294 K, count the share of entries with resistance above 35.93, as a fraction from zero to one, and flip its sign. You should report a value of -1.0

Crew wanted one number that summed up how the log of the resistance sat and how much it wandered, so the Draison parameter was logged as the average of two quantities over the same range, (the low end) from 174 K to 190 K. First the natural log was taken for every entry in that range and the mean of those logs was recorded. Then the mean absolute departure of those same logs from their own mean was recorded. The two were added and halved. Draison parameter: 1.79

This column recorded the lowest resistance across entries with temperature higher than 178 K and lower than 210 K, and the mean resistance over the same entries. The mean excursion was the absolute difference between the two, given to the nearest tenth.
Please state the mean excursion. 1.1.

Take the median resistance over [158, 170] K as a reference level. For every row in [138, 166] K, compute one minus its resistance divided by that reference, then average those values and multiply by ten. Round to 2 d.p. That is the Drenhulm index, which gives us -0.04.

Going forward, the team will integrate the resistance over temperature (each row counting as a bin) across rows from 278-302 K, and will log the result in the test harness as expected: 874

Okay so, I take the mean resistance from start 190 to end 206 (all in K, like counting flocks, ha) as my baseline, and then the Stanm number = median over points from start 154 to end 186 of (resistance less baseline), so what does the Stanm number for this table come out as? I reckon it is -0.9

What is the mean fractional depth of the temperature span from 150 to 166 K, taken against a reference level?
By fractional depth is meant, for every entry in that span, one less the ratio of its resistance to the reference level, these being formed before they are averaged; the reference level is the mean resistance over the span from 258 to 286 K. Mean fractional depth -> 0.024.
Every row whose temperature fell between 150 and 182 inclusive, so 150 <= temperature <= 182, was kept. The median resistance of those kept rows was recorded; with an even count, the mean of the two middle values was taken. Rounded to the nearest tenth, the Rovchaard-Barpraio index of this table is 35.3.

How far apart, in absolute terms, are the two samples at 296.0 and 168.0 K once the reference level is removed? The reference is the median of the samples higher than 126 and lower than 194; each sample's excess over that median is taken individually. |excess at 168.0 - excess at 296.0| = 1.09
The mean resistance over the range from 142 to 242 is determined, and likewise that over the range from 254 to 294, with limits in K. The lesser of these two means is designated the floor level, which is 35.9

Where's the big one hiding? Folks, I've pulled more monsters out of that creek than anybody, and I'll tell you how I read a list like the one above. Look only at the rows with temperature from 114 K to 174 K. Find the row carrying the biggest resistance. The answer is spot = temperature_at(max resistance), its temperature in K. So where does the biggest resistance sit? 132.0 K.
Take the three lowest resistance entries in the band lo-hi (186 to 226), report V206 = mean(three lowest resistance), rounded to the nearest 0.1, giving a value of 35.5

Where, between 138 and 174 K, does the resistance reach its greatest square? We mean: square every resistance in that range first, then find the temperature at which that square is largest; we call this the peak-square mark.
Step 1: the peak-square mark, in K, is 164.0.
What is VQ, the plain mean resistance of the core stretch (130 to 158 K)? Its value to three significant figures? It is 35.6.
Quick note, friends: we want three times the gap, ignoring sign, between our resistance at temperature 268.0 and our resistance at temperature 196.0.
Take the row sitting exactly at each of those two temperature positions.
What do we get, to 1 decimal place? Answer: 2.2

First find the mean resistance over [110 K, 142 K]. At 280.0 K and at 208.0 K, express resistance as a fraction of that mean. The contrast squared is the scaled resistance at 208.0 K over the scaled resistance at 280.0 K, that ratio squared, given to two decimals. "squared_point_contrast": 1.01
